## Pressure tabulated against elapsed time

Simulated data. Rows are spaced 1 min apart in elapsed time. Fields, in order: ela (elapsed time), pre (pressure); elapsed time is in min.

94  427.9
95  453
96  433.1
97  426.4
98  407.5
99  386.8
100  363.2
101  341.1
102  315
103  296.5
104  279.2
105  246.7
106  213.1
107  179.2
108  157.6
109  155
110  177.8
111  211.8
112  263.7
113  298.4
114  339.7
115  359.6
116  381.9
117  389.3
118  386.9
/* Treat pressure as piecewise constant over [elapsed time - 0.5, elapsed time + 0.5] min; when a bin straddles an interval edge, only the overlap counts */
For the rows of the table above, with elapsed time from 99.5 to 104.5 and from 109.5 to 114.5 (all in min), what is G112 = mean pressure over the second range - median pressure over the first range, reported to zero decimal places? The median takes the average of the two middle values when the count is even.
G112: -57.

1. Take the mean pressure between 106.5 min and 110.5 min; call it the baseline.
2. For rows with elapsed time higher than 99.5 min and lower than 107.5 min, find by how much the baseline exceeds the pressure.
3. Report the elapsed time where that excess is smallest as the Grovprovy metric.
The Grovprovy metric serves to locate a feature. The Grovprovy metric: 100 min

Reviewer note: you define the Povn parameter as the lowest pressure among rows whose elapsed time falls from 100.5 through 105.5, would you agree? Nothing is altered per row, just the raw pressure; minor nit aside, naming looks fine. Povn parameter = 246.7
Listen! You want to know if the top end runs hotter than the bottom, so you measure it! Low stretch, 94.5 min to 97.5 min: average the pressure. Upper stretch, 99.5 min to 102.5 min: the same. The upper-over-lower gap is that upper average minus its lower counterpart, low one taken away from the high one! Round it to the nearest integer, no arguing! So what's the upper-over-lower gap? -98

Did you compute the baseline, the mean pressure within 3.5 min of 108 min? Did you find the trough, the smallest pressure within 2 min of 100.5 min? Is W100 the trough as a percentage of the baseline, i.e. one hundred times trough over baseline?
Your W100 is 164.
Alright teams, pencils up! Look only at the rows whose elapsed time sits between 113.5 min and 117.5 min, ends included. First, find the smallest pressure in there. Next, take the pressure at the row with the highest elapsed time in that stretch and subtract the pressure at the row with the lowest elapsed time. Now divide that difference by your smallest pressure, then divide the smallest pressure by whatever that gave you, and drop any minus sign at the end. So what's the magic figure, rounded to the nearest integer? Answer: 2327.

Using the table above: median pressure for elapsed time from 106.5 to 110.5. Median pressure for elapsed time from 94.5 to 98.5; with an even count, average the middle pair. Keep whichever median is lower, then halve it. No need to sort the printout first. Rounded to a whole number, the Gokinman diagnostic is 84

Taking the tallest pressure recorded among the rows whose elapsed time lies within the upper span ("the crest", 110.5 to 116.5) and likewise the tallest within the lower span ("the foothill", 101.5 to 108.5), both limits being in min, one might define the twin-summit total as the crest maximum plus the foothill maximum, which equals 697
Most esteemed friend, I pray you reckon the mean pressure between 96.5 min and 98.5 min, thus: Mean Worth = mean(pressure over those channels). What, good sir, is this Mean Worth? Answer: 417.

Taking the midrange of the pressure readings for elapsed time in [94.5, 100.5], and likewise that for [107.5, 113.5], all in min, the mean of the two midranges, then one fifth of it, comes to 63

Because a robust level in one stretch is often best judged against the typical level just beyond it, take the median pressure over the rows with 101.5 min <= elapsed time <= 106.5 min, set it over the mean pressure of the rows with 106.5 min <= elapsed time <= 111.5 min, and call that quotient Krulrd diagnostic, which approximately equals 1.6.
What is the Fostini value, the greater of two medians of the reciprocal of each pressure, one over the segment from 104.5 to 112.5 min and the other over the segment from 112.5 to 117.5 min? 0.0052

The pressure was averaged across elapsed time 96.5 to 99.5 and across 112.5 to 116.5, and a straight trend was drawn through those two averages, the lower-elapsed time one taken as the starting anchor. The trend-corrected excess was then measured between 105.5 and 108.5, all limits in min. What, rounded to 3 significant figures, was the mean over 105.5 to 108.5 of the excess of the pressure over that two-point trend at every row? -190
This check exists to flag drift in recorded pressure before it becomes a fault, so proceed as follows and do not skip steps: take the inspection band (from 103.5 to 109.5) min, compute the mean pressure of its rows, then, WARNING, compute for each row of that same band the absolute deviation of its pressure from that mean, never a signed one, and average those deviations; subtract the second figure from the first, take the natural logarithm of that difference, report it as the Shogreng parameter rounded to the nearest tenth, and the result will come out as 5.1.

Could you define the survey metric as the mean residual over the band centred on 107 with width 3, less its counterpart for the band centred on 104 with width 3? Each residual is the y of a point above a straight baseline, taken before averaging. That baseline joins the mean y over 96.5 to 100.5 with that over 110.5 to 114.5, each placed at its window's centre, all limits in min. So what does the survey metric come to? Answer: -66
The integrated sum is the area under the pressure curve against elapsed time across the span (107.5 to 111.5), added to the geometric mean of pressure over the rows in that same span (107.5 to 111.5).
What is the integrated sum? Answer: 876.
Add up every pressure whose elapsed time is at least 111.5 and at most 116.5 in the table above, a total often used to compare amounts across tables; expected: 1643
